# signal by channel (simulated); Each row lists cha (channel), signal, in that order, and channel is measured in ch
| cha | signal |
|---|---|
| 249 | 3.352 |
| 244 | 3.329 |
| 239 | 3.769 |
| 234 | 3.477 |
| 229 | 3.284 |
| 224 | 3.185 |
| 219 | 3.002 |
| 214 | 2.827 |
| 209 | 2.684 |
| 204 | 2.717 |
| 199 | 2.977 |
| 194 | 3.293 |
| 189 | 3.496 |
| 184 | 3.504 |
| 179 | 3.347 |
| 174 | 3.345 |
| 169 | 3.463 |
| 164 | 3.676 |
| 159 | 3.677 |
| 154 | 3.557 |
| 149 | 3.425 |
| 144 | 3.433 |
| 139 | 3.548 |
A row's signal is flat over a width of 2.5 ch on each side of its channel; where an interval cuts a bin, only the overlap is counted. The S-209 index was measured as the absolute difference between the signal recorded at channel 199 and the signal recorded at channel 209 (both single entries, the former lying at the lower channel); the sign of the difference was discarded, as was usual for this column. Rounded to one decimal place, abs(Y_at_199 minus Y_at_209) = 0.3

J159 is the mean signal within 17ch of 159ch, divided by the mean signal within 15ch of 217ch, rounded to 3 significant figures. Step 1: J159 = 1.19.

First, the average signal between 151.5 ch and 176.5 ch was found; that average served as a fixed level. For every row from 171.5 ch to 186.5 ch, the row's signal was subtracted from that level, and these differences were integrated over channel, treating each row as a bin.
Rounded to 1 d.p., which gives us 2.2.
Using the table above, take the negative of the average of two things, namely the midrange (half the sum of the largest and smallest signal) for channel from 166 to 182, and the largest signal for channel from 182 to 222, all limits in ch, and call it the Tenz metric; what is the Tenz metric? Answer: -3.45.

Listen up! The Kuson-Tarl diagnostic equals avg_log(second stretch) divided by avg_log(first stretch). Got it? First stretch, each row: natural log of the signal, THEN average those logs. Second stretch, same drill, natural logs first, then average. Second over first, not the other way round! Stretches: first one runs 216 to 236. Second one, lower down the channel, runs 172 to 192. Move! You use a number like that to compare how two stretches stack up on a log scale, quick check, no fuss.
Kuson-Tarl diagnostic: 1.05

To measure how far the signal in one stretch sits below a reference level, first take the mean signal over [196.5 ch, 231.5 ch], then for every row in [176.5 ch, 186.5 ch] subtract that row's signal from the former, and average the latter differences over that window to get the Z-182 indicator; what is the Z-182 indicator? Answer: -0.5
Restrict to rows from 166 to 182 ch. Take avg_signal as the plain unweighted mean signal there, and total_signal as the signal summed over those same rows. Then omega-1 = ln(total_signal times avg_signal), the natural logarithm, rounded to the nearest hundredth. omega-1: 3.54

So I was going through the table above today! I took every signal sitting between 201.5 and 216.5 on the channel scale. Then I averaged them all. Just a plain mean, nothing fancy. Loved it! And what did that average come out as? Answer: 2.74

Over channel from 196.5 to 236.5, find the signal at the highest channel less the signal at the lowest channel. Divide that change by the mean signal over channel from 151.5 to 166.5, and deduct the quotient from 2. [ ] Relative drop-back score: 1.86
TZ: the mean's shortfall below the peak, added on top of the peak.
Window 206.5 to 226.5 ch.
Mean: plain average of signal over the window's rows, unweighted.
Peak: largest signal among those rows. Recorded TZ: 3.4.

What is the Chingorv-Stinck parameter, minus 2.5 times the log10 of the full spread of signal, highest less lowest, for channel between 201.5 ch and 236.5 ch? 0.3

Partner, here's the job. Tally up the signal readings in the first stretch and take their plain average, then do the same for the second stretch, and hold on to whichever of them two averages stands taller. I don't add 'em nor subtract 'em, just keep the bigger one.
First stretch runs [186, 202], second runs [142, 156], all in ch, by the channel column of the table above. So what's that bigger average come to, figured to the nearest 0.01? 3.47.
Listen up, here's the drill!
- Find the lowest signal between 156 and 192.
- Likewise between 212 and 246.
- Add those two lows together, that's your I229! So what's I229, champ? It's 6.17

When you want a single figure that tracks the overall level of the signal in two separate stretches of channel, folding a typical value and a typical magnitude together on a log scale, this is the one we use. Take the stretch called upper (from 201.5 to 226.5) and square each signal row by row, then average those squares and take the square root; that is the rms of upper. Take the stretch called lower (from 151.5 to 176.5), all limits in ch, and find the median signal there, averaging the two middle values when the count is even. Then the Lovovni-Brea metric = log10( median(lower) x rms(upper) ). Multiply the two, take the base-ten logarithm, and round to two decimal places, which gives 1.01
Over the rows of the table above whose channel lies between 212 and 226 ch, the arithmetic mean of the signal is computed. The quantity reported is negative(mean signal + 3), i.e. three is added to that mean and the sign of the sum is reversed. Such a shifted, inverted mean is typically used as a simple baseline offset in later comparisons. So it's -6.00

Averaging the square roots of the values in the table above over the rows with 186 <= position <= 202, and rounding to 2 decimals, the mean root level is 1.80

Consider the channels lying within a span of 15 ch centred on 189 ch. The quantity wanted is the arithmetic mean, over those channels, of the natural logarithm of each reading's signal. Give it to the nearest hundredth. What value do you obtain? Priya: 1.23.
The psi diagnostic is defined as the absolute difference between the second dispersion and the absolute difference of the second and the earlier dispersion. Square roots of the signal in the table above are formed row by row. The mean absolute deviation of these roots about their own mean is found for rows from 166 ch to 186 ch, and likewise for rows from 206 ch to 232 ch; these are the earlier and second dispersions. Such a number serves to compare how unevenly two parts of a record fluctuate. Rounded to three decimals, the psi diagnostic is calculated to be 0.019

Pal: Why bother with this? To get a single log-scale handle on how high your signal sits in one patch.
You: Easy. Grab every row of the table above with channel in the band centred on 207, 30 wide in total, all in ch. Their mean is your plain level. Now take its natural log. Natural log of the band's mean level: 1.07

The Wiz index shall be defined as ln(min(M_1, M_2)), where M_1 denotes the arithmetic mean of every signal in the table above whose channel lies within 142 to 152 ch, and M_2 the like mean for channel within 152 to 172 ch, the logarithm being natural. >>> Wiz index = 1.23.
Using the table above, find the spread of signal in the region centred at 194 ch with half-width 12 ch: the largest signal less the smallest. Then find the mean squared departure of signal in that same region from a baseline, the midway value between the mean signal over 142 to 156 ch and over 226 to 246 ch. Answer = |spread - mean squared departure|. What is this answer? 0.6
